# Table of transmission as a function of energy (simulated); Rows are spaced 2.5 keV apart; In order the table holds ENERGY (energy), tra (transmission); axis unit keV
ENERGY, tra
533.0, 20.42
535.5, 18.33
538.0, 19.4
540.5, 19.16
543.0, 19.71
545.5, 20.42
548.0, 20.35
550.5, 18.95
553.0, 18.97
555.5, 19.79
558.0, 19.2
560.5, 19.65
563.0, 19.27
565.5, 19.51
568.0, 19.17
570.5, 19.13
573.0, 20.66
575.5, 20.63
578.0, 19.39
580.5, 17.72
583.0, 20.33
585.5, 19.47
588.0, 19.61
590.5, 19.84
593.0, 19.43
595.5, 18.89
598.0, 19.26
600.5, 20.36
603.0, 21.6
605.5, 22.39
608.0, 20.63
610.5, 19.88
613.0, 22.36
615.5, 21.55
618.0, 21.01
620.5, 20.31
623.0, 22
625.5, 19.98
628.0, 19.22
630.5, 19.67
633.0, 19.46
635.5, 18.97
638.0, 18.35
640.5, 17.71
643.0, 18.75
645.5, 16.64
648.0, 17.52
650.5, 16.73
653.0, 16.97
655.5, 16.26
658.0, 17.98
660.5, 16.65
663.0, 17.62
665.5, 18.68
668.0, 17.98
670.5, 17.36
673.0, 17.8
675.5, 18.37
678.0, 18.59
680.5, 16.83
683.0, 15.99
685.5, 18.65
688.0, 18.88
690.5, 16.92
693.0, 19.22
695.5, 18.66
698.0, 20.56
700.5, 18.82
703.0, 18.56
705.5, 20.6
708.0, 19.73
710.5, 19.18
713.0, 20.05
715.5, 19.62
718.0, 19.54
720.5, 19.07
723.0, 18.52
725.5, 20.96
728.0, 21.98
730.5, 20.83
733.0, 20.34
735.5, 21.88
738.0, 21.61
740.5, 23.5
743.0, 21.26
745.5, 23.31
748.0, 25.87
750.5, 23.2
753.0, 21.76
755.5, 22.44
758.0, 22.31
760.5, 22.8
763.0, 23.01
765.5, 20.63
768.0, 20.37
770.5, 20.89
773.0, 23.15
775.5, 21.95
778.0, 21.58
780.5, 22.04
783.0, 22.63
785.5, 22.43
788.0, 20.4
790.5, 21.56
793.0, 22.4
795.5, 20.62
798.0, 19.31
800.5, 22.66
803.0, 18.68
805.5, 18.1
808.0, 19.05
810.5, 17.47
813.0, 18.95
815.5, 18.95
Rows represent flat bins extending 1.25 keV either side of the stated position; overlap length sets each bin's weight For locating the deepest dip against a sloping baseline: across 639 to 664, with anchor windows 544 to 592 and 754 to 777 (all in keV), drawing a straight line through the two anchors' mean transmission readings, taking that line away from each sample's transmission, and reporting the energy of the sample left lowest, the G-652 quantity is 655.5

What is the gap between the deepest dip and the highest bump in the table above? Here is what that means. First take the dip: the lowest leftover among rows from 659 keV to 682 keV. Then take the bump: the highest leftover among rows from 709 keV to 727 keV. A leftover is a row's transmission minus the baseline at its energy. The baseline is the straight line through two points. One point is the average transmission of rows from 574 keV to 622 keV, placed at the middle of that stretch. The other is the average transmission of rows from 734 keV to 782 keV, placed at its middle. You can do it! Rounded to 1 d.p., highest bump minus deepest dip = 3.6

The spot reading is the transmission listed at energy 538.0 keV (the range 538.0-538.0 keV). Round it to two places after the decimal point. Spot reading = 19.40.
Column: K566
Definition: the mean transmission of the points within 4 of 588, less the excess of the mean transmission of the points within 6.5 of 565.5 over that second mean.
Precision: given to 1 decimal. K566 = 19.9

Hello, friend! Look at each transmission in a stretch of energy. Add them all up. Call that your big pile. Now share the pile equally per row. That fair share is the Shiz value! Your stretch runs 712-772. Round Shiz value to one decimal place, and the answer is 21.5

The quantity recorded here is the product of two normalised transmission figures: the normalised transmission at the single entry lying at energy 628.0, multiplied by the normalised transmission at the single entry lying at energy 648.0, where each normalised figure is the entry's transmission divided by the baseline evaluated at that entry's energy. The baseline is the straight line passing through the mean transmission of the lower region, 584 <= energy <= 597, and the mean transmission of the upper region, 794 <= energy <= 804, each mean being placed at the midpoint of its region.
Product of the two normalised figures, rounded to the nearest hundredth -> 0.87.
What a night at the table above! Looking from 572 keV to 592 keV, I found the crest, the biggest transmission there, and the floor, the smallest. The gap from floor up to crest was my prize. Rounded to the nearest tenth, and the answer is 2.9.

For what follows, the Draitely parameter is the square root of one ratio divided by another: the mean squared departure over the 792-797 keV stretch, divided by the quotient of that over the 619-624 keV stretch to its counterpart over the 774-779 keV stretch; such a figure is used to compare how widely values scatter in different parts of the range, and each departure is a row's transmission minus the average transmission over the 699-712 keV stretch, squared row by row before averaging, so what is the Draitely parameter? 2.8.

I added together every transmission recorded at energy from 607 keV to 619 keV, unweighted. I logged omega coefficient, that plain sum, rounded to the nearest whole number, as 105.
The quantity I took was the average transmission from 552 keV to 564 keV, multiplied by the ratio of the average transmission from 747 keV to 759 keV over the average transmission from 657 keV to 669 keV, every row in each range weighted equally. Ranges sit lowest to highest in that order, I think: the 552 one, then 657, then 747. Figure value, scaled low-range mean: 25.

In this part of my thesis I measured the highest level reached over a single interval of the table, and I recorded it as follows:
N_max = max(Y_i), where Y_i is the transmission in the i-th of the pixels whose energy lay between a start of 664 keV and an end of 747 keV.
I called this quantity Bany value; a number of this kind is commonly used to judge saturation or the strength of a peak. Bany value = 23.5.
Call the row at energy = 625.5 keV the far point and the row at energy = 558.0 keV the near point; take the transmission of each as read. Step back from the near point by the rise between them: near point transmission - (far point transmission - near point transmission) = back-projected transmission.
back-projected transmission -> 18.4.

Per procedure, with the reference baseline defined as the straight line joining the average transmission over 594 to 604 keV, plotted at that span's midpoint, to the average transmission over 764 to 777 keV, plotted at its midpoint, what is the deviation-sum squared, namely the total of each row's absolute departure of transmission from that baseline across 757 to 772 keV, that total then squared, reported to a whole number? 41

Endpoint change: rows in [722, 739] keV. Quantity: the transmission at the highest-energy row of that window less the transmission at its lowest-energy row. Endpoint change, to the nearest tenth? 3.1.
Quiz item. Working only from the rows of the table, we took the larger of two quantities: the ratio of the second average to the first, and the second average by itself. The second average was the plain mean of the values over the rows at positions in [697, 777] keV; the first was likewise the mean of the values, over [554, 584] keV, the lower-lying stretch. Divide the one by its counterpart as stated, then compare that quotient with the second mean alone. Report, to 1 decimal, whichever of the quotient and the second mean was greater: 21.2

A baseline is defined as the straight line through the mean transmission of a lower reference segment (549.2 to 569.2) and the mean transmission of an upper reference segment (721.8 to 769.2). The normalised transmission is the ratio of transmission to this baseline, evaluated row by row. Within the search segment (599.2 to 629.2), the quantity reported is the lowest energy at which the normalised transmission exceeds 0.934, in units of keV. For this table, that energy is 600.5 keV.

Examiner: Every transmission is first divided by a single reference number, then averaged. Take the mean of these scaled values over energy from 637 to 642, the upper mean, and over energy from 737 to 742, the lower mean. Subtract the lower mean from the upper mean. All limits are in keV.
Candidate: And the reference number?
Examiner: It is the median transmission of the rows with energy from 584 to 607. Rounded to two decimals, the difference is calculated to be -0.23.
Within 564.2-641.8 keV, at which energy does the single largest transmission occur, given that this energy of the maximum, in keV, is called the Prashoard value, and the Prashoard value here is 605.5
